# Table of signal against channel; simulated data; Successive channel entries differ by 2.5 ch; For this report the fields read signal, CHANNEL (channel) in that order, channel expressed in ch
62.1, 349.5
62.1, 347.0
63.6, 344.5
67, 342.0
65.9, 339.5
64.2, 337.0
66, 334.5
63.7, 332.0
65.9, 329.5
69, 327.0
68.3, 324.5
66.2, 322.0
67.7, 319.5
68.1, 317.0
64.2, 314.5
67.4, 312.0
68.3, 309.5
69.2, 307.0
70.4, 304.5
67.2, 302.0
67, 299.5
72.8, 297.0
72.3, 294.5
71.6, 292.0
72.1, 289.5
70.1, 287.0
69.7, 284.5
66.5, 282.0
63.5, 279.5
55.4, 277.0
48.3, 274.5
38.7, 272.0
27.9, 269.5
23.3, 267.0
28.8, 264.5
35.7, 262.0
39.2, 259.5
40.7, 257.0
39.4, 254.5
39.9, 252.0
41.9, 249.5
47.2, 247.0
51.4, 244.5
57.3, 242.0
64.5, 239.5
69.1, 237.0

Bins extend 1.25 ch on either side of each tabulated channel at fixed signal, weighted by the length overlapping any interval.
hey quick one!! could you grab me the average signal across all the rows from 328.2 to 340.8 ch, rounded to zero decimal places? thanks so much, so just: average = 65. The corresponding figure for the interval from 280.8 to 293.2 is 70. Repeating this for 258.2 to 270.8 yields 31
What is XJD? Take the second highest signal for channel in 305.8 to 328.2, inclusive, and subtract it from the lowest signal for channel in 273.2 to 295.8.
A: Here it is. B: -21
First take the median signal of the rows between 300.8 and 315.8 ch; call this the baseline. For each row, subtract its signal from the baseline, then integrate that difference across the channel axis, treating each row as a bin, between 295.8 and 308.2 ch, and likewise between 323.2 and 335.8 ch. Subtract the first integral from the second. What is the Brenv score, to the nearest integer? 34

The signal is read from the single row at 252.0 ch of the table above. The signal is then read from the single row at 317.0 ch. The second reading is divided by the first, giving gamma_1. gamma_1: 1.7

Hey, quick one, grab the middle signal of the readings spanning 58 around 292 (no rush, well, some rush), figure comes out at 67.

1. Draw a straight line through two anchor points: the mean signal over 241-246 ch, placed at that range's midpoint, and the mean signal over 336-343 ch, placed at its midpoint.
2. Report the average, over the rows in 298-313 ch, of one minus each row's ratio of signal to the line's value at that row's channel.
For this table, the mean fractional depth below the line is -0.11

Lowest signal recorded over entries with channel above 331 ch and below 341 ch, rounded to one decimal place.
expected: 63.7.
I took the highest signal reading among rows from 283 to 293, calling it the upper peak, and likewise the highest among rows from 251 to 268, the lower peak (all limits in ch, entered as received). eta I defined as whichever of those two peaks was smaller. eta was 41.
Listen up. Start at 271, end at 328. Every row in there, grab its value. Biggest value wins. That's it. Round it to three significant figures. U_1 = 72.8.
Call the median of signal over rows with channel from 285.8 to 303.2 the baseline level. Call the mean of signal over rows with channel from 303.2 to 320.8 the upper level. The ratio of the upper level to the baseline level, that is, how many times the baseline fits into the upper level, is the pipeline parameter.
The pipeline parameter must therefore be 0.95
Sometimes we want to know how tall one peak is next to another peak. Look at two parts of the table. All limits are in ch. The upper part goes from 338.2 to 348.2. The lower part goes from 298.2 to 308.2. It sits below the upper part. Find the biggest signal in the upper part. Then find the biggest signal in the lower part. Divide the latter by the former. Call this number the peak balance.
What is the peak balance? 1.05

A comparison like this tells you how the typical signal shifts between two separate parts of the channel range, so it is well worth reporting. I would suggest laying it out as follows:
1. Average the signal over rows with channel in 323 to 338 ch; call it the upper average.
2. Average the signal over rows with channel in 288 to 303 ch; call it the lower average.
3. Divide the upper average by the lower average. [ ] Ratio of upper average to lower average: 0.94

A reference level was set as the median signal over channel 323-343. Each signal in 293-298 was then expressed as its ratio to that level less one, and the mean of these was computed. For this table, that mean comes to 0.10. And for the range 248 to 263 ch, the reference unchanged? -0.40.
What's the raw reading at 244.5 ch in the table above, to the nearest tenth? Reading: 51.4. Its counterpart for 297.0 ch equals 72.8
